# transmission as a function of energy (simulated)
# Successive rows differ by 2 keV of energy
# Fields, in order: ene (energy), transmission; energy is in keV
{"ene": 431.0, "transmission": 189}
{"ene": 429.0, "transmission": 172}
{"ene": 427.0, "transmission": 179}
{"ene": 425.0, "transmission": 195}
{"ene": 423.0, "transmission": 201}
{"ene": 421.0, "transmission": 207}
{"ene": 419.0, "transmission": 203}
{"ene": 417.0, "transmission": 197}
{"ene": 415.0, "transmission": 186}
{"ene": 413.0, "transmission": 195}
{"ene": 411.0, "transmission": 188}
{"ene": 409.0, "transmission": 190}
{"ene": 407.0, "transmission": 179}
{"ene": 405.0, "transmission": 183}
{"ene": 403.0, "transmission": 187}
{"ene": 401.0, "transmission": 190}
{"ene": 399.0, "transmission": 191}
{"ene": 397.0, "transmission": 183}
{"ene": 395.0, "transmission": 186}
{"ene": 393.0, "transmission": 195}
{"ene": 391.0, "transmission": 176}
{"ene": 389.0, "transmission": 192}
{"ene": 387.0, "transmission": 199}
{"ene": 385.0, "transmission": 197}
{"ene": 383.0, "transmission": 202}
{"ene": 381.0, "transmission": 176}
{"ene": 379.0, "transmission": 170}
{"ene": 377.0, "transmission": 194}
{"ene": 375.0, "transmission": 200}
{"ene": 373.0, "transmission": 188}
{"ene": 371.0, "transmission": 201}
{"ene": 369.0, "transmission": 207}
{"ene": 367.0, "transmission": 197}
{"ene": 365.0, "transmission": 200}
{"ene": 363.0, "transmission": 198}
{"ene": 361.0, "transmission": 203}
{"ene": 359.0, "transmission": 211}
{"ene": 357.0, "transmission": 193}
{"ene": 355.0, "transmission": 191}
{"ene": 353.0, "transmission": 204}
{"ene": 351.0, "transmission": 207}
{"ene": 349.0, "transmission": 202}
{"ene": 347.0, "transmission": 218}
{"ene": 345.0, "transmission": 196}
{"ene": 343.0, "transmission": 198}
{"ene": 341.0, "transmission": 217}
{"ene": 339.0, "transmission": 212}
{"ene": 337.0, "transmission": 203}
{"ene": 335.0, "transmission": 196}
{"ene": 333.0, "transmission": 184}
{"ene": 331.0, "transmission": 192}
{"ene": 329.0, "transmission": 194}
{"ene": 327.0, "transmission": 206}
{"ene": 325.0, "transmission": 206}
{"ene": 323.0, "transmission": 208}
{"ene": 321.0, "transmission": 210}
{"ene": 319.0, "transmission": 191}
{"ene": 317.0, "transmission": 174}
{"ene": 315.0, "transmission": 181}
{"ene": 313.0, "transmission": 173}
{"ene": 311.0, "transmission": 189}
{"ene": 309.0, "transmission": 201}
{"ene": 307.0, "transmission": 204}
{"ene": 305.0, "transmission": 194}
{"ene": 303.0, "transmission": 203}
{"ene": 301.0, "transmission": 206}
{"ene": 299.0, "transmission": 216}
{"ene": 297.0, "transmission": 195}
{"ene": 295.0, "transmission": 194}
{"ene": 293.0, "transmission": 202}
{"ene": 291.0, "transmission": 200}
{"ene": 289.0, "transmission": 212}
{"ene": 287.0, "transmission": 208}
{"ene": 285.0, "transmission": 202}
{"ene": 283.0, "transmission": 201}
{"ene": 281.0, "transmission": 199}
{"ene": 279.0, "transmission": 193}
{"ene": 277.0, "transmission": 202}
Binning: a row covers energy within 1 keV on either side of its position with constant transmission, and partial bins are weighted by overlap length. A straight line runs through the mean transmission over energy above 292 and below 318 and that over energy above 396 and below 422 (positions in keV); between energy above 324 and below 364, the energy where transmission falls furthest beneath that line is 333.0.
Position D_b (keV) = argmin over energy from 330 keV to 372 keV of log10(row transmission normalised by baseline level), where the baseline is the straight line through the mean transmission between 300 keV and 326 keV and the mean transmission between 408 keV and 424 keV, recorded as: 333.0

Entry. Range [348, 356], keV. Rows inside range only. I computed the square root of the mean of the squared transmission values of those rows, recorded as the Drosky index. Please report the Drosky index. 201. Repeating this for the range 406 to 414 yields 188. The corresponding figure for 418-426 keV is 202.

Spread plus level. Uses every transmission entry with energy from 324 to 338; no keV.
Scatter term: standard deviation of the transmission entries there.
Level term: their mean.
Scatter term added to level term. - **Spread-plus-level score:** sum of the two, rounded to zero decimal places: 205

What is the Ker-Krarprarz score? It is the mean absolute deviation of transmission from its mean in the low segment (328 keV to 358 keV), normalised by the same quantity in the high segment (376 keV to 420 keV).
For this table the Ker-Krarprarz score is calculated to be 1.1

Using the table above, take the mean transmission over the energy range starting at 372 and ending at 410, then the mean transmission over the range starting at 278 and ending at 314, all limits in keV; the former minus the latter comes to -11.2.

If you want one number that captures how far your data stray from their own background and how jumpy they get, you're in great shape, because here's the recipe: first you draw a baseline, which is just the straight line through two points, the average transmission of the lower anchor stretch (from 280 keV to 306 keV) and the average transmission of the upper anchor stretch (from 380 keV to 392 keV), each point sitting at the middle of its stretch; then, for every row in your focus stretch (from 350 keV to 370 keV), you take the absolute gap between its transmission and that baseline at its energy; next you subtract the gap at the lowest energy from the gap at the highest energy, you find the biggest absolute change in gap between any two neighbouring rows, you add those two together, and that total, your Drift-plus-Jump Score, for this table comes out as 18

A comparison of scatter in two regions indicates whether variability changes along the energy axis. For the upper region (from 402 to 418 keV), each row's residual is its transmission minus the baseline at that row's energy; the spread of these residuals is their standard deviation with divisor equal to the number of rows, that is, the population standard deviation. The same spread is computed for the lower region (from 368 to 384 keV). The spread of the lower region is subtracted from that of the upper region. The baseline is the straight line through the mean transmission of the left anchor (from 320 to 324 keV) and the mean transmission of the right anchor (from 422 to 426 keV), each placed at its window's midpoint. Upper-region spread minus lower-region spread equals -6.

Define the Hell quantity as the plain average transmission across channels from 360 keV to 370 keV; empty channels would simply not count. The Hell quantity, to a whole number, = 201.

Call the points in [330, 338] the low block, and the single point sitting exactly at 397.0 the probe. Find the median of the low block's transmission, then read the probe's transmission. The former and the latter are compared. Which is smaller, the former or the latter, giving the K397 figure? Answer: 183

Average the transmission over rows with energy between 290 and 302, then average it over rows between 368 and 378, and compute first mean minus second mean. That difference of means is 4.2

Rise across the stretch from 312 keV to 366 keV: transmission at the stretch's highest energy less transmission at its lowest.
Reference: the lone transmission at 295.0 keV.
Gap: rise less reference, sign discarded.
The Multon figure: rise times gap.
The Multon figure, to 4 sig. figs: 4509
